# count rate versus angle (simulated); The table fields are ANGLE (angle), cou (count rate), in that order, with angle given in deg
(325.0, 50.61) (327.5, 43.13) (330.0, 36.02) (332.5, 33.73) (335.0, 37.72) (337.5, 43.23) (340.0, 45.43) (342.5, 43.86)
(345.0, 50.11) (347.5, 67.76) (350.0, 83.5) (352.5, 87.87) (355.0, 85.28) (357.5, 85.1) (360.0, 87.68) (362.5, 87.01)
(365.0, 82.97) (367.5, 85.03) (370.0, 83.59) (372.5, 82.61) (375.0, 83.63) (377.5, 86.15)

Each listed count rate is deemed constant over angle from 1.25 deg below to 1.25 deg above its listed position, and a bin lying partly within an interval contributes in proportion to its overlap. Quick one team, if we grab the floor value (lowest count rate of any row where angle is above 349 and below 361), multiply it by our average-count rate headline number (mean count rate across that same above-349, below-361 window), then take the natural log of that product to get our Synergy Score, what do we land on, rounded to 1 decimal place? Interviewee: 8.9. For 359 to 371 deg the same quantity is 8.9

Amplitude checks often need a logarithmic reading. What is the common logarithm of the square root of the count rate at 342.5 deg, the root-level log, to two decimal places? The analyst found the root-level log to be 0.82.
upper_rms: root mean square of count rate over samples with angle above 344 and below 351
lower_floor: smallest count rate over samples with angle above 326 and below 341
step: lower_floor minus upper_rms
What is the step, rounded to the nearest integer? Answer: -35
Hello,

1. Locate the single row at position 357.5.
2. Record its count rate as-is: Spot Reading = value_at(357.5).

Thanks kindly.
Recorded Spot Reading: 85.1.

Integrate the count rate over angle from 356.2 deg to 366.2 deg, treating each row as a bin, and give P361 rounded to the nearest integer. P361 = 857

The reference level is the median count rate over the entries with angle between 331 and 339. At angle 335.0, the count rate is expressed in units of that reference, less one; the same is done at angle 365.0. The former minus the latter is -1.2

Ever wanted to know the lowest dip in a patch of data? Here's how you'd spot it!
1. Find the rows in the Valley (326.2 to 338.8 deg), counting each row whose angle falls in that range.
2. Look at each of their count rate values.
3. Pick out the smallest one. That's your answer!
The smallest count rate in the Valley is 33.73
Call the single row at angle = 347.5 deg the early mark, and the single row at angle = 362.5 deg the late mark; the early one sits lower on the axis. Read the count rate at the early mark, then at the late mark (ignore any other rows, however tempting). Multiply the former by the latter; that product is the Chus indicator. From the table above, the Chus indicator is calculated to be 5896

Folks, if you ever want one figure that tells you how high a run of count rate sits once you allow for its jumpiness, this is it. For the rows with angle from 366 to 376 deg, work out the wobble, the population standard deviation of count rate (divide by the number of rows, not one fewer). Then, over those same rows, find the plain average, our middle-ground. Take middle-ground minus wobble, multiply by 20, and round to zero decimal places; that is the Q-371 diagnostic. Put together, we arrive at 1657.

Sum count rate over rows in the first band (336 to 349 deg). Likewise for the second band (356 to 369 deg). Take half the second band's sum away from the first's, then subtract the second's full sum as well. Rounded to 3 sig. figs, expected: -391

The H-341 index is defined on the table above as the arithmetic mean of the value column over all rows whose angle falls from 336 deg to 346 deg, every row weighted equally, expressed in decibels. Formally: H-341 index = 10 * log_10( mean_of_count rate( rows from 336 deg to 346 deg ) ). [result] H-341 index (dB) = 16.6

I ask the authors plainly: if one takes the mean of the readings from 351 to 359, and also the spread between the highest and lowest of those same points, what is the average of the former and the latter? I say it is 44.4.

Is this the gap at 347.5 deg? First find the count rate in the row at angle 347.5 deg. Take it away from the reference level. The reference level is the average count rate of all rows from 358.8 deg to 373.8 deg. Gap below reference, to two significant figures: 17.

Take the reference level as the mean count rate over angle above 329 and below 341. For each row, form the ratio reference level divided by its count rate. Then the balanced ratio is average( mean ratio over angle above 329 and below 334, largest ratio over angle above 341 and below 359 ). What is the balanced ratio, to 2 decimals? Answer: 1.01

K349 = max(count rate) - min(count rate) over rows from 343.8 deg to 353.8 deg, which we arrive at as 38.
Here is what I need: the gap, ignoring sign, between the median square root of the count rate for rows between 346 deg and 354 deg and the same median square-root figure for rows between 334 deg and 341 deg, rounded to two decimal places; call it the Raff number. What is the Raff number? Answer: 2.56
